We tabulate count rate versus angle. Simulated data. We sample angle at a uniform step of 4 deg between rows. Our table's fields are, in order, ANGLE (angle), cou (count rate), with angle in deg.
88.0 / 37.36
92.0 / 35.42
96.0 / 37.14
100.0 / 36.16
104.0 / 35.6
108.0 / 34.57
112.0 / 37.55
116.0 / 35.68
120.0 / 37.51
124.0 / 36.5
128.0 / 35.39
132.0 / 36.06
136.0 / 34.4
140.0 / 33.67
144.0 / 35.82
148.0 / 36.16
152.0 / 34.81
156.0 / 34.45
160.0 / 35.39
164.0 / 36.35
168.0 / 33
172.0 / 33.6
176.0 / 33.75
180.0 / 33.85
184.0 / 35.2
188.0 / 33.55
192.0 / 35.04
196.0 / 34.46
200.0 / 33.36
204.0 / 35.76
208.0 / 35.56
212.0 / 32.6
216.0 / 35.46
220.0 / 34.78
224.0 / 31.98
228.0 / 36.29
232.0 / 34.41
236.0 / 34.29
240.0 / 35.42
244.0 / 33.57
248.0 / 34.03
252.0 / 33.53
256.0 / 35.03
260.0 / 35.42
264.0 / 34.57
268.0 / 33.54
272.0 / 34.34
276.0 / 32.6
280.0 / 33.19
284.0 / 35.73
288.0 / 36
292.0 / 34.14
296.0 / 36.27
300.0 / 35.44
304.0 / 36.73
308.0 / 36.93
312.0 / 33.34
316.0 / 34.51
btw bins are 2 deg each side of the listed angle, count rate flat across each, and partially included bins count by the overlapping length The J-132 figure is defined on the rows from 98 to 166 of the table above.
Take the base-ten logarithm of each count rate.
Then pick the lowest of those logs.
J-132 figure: 1.527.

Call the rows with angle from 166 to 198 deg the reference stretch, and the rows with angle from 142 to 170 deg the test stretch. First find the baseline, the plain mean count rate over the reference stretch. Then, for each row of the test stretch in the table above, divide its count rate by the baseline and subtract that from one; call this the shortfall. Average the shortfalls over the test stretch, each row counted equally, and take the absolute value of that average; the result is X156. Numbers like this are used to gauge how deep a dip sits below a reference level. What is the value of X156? 0.032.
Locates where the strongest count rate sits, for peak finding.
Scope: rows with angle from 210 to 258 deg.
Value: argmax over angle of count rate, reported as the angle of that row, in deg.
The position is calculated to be 228.0 deg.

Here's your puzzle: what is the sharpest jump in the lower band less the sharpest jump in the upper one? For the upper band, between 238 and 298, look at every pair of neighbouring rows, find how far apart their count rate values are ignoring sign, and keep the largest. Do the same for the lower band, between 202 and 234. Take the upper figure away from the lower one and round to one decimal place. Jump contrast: 1.8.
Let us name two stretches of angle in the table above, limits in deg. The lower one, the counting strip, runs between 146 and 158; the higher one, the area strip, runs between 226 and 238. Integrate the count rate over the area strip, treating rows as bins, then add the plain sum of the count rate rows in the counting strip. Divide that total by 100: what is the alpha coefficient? 5.25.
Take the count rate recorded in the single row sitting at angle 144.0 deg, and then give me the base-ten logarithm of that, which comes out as 1.55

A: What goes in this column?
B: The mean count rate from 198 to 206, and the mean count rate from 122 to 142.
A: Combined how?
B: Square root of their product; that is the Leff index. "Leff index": 34.9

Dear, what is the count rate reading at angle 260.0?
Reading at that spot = 35.42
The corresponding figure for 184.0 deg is 35.2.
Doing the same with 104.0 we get 35.6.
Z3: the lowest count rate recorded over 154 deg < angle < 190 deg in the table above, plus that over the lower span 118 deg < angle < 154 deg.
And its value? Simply 66.7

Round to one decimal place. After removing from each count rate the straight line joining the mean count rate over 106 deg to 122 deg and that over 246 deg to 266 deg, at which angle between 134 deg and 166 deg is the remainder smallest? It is 140.0 deg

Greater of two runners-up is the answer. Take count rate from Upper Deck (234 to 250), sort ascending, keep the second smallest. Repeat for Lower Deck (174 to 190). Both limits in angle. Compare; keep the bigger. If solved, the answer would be 34.0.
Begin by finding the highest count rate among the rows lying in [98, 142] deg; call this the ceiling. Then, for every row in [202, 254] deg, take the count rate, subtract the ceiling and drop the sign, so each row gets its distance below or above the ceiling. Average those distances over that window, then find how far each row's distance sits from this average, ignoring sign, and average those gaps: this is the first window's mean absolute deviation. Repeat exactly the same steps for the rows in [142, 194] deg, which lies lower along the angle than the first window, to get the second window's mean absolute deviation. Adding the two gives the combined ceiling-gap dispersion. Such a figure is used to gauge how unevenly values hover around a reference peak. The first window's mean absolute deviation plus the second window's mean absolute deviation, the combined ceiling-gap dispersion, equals 1.94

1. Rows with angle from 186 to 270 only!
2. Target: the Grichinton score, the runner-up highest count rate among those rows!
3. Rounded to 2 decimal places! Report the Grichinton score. 35.76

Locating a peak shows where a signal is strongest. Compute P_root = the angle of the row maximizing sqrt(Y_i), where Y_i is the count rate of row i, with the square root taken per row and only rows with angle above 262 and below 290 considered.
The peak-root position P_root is 288.0 deg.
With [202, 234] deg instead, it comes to 228.0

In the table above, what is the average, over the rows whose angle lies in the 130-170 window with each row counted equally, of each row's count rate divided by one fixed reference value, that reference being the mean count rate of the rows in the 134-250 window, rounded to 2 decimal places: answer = 1.01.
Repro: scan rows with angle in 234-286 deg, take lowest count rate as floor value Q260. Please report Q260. 32.6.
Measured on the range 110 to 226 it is 31.98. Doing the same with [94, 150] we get 33.67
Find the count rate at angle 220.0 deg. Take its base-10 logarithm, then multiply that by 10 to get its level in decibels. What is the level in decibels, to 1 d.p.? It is 15.4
